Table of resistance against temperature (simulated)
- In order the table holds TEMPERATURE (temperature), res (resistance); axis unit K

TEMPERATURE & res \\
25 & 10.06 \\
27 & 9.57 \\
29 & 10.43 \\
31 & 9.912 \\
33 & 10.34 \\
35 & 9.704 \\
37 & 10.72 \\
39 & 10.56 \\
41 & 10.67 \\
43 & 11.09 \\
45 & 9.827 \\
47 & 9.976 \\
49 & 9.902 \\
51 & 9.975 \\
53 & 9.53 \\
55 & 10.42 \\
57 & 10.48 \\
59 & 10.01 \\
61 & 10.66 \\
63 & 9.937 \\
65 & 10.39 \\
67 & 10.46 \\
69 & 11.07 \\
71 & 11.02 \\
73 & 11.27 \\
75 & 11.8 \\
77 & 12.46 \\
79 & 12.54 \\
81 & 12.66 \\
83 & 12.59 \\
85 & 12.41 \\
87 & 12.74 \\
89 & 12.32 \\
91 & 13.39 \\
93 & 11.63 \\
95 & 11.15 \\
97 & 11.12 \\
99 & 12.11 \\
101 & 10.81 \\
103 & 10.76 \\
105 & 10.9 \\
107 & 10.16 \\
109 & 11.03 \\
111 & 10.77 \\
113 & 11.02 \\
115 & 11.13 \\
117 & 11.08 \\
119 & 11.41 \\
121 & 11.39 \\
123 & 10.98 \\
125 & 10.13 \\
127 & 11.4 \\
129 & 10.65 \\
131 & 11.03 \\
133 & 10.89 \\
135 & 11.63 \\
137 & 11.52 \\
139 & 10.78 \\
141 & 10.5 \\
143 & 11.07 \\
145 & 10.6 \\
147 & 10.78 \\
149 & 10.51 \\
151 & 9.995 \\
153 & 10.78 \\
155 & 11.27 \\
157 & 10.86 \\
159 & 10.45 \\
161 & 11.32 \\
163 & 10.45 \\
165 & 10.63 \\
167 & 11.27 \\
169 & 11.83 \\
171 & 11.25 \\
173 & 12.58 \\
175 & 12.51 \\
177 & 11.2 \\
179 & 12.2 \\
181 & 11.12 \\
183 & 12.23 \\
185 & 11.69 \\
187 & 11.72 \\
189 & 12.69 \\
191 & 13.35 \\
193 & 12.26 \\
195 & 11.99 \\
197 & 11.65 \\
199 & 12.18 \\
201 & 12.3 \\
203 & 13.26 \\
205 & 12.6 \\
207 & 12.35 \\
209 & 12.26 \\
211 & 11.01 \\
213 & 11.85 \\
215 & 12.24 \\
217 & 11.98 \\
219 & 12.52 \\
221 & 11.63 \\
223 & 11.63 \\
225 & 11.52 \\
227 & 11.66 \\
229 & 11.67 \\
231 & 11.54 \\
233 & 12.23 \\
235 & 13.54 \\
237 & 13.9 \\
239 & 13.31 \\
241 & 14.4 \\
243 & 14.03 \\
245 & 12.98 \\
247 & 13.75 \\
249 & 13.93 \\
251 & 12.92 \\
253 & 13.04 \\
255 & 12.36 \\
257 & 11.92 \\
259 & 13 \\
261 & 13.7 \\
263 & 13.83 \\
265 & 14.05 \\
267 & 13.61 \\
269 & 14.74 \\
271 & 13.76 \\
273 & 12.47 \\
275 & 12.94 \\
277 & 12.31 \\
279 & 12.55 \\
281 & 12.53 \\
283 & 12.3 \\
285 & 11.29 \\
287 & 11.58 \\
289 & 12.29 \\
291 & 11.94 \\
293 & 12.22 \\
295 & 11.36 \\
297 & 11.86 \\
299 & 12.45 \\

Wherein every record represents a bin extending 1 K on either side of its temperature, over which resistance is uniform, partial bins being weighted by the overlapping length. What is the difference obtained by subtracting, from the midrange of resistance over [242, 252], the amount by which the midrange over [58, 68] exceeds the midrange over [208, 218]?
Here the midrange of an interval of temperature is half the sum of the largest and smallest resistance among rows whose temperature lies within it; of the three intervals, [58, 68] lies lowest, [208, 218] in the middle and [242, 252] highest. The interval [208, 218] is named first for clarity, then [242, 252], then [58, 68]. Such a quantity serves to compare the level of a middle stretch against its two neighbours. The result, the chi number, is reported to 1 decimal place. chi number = 14.8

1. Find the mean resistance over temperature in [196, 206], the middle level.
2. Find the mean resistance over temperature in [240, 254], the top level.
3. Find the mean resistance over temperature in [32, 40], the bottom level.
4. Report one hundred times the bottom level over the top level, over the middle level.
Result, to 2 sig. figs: 6.1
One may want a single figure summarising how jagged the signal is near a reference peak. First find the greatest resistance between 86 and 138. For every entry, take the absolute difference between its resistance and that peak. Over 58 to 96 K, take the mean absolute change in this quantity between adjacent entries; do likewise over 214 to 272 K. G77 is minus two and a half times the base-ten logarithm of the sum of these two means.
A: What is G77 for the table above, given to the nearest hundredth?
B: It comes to 0.13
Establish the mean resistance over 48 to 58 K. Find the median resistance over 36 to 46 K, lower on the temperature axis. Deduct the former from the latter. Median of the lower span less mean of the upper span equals 0.6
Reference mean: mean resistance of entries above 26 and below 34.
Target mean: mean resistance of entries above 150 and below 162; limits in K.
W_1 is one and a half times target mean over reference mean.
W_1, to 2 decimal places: 1.61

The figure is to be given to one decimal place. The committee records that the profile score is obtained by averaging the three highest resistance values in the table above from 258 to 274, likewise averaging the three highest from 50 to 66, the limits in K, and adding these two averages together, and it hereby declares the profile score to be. 24.7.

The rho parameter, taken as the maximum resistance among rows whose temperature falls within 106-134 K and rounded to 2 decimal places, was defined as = 11.41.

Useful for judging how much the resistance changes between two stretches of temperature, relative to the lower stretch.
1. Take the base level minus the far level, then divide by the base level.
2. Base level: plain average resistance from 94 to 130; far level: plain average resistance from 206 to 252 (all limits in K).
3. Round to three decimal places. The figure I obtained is -0.142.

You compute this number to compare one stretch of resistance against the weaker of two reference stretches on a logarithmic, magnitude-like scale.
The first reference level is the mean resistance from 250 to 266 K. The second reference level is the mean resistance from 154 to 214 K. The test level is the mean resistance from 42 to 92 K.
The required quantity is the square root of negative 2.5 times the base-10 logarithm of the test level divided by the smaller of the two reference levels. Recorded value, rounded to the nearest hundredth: 0.25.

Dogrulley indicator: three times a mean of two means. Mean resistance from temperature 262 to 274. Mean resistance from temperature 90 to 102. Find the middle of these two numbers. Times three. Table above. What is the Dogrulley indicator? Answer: 38.2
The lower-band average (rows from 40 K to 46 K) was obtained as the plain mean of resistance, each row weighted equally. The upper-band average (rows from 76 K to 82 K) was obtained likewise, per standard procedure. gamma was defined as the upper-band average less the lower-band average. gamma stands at 2.0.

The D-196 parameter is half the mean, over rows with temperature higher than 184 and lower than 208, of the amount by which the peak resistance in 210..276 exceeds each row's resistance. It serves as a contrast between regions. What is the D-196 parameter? 1.2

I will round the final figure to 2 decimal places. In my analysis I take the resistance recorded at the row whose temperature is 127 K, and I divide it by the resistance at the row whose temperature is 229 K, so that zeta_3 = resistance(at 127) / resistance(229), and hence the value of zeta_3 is 0.98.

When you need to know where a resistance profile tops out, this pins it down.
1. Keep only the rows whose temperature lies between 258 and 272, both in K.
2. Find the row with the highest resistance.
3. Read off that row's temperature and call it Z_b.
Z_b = 269 K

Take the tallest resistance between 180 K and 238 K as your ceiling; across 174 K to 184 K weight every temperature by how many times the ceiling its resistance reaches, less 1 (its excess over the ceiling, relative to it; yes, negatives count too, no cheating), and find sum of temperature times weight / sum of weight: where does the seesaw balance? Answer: 179.1 K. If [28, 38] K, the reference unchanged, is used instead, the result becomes 33.0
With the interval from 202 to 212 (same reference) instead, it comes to 208.2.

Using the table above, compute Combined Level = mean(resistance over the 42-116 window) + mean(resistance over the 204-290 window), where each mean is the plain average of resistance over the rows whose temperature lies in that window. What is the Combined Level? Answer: 23.8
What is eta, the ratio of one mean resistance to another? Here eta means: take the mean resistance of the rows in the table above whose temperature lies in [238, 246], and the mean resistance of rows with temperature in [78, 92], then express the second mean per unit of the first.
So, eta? 0.93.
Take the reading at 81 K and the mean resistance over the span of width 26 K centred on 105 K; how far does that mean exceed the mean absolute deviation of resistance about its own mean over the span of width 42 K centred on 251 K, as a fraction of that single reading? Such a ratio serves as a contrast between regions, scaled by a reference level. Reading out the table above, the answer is 0.821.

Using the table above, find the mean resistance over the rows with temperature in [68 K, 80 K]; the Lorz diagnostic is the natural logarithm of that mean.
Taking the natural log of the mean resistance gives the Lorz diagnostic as 2.46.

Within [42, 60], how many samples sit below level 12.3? 9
